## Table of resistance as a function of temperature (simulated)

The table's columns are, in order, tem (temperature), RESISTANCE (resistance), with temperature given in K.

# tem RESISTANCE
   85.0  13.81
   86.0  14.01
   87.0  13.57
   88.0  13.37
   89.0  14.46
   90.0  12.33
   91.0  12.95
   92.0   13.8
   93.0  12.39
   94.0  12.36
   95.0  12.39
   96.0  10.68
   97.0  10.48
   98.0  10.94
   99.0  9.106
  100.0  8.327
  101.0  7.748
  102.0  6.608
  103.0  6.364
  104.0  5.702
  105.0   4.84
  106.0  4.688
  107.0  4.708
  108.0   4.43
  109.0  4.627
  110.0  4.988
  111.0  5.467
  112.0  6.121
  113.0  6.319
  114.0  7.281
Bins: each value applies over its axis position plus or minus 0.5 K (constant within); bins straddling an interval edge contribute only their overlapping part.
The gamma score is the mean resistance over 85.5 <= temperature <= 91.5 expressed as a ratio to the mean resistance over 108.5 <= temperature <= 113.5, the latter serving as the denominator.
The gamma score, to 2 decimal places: 2.44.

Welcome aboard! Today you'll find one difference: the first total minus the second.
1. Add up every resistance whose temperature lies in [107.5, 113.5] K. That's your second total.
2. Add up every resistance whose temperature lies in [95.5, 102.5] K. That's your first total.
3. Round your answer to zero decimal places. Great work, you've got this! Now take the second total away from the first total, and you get 32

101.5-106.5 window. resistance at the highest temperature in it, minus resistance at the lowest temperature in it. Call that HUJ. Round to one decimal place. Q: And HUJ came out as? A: -1.9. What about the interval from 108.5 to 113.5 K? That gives 1.7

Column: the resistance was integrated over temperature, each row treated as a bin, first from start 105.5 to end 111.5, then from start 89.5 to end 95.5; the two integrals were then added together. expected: 105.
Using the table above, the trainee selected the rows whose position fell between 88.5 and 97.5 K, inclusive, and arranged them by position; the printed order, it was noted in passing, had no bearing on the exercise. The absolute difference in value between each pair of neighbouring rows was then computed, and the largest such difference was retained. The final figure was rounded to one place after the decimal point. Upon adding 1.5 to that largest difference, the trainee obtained 3.6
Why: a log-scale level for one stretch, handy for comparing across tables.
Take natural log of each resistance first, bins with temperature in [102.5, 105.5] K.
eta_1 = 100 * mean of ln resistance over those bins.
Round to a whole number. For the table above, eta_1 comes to 172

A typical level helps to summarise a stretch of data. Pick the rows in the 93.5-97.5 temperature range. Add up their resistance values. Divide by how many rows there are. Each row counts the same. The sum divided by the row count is 11.5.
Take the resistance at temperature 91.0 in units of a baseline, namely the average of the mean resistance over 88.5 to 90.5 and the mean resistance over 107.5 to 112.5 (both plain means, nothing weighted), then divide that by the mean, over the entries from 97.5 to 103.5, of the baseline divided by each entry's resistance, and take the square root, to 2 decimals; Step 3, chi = 1.09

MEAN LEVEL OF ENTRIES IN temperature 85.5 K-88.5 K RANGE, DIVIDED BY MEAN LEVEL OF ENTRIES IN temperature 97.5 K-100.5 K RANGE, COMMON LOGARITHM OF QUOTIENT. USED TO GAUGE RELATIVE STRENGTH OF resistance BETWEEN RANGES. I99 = 0.16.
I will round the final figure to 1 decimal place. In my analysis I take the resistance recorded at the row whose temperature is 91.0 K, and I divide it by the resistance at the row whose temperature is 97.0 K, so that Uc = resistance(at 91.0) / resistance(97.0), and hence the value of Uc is 1.2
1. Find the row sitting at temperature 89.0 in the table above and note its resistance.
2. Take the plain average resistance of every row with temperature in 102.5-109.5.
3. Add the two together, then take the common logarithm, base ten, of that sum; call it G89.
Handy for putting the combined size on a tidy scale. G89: 1.29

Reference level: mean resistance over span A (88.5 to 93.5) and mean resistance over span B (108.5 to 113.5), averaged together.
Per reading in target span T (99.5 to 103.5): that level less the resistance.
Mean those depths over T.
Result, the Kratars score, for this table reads 2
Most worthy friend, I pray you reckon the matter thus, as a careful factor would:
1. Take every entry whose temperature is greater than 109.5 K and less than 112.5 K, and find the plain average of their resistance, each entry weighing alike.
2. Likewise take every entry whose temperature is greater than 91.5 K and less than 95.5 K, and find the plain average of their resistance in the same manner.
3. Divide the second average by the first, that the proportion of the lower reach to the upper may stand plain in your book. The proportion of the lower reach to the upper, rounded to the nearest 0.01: 2.30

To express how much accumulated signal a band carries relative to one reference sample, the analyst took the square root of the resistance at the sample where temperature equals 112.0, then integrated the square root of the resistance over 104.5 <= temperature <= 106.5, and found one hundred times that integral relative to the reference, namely 176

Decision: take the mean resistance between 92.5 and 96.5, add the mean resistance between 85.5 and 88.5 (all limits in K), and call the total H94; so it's 26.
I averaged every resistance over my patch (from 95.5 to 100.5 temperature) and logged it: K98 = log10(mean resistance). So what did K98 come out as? 1.0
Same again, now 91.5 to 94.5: 1.1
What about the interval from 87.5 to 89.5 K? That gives 1.1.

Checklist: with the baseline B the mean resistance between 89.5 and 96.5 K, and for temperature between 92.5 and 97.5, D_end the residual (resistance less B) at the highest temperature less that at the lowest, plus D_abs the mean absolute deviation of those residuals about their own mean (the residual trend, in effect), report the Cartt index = -1.0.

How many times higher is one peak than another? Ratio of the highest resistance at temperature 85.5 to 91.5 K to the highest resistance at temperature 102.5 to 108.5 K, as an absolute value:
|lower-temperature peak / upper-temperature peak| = 2.27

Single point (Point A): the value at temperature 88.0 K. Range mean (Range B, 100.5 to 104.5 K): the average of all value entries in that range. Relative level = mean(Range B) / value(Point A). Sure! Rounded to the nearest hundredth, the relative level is 0.49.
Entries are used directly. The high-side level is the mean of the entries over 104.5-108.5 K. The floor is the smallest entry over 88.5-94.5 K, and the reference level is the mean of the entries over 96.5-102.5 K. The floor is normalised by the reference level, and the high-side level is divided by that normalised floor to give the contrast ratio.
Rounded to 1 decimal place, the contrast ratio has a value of 3.4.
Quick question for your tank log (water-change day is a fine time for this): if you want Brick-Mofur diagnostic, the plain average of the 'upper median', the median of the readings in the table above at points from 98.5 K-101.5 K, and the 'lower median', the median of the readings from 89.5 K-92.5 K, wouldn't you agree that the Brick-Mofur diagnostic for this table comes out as 10.6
